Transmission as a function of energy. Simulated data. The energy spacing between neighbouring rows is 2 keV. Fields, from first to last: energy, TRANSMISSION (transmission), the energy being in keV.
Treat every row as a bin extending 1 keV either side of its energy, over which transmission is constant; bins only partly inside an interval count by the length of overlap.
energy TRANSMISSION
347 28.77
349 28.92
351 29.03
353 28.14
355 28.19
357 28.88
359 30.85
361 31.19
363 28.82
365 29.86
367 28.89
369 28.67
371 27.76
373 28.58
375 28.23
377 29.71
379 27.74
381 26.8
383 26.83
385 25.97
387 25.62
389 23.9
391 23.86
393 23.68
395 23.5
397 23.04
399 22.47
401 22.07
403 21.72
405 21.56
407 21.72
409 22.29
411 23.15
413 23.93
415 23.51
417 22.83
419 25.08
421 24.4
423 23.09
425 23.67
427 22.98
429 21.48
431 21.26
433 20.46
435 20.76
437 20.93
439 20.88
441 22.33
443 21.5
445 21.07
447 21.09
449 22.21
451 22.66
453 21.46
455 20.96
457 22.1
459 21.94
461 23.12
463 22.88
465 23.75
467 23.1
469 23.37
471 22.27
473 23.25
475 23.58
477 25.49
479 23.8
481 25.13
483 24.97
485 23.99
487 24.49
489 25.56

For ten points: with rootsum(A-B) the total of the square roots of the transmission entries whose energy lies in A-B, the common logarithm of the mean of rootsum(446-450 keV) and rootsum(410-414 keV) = 0.98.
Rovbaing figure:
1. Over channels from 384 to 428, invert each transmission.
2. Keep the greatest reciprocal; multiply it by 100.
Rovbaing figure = 4.6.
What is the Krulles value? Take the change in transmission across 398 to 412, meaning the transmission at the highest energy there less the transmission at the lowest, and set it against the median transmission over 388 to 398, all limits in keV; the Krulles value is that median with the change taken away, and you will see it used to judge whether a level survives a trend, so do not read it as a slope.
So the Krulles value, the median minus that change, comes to 23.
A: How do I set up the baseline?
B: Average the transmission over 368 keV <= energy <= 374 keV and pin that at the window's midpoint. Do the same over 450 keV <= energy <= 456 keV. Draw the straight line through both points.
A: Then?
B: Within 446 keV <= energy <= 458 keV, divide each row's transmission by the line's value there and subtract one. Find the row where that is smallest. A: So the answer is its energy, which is 447 keV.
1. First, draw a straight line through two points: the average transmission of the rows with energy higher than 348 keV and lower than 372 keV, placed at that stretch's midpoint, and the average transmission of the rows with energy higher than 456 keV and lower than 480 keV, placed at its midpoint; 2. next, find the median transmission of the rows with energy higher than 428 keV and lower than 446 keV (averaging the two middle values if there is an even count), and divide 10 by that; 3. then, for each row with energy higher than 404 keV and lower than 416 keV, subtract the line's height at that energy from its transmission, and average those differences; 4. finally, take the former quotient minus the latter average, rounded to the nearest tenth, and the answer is 4.2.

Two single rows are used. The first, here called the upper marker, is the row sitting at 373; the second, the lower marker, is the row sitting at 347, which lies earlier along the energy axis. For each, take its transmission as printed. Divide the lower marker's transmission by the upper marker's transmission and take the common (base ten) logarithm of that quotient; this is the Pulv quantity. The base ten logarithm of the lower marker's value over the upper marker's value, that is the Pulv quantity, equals 0.00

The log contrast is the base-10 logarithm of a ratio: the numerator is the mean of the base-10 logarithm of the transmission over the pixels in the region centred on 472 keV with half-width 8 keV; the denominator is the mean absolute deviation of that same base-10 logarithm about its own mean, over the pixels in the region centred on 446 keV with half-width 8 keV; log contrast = 2.09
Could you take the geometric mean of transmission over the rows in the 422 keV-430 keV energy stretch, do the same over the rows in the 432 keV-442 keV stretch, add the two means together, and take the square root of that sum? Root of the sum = 6.62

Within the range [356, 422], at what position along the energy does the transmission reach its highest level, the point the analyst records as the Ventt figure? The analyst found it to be 361 keV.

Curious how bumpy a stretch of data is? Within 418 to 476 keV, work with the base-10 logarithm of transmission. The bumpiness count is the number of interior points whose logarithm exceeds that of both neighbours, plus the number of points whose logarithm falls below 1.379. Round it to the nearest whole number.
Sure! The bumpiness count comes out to 35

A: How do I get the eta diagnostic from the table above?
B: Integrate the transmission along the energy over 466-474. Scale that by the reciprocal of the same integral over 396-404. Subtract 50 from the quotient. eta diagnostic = -49.0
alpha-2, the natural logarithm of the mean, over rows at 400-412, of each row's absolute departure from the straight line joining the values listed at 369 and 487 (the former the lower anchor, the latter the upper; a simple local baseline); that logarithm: 1.7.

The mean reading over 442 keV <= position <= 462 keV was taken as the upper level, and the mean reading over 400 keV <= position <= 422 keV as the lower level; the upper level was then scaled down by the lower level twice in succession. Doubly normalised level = 0.041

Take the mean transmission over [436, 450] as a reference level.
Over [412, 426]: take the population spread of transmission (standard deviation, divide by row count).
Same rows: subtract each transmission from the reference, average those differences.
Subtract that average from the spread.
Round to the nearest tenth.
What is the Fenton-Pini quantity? 3.1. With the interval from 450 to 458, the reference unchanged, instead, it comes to 1.0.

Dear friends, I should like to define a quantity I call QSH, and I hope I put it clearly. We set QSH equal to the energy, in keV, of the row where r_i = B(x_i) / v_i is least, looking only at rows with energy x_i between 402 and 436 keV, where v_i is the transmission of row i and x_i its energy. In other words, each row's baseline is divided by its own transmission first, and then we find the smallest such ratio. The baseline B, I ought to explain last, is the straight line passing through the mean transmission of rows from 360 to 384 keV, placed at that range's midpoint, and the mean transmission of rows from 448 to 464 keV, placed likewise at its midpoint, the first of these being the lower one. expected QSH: 419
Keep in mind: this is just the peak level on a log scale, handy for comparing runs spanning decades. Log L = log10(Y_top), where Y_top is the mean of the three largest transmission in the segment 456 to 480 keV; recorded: 1.386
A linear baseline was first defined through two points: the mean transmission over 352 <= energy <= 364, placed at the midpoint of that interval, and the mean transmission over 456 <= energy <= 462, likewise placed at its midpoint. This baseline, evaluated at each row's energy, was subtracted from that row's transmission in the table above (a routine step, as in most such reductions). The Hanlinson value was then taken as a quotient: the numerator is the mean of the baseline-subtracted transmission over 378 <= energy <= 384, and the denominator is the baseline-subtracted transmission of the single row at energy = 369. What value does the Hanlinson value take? -7.7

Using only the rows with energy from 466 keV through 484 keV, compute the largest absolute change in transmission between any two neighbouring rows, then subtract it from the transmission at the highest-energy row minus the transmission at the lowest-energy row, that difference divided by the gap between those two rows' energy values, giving -1.79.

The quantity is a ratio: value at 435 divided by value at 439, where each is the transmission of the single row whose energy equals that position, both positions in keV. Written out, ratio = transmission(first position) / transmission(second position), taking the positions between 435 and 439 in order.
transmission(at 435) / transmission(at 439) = 0.99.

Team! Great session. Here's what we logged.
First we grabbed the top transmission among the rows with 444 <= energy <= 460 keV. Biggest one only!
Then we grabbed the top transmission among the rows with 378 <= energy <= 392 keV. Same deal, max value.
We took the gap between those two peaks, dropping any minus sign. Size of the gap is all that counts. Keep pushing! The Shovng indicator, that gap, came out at 5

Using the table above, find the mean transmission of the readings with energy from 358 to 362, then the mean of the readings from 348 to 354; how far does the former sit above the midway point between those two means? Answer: 1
